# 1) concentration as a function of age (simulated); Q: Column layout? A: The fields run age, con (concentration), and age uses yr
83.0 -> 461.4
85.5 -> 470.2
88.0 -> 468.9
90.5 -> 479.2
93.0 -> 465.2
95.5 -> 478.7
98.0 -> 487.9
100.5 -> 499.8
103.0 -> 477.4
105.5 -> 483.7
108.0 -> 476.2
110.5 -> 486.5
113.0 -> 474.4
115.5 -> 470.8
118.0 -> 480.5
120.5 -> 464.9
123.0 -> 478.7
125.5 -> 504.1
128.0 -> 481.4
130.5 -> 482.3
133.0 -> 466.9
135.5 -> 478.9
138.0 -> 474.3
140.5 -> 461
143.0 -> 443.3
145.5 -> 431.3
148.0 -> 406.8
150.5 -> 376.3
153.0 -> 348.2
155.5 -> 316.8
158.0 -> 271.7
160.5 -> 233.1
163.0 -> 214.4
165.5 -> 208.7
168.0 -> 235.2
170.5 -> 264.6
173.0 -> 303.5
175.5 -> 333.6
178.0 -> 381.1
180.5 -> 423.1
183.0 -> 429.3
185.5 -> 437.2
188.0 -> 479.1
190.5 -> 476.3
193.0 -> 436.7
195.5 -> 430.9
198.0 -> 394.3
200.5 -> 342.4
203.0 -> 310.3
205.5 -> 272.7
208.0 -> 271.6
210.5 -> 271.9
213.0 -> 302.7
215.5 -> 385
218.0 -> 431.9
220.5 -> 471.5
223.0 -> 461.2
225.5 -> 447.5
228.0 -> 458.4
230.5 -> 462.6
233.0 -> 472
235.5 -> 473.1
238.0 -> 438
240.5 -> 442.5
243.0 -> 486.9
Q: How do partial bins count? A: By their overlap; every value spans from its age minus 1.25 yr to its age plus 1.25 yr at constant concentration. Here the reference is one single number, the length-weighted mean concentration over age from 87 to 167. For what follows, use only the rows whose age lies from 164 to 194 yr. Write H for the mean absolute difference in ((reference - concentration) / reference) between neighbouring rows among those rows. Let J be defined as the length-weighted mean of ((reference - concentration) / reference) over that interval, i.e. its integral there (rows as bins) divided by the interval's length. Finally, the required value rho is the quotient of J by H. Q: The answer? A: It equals 2.26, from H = 0.066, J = 0.149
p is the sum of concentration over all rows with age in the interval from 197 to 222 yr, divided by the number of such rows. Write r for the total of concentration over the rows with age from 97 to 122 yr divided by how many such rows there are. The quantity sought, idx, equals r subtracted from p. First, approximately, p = 345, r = 480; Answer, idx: -135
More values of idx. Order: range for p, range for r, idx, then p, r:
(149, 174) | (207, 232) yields -119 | 277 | 396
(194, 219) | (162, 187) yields 18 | 341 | 323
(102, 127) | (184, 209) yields 95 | 480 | 385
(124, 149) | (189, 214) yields 112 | 463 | 351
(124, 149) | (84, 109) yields -16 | 463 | 479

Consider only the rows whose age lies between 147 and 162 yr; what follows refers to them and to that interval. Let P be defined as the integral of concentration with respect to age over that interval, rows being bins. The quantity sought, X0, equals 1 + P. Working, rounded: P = 4834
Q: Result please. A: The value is 4835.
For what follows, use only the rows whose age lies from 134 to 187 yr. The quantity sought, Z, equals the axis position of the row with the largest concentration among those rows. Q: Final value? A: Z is 135.5 yr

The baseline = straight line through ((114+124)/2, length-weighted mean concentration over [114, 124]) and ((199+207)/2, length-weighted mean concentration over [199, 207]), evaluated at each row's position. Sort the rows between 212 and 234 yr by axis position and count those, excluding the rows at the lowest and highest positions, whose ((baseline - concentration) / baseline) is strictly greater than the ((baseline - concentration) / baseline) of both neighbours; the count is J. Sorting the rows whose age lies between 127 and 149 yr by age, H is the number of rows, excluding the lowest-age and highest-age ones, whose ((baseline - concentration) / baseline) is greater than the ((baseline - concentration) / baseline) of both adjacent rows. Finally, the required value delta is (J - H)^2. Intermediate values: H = 1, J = 1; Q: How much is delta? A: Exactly 0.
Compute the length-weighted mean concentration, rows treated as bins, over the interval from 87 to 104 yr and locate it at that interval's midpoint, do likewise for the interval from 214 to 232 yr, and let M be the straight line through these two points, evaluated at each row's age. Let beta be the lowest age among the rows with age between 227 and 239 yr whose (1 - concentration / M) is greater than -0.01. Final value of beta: 238.0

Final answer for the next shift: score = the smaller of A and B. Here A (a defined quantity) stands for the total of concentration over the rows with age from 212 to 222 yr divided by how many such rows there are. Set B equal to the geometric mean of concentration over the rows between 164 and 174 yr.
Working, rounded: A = 398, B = 251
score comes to 251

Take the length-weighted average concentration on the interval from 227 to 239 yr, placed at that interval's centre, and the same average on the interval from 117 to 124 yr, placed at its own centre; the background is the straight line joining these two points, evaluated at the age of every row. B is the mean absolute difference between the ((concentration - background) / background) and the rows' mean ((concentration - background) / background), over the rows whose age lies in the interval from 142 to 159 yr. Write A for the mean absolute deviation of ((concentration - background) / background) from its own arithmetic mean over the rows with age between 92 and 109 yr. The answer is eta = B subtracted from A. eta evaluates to -0.09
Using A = 0.02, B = 0.11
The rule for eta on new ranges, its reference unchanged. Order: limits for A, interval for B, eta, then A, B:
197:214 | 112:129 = 0.05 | 0.07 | 0.02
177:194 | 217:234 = 0.03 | 0.05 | 0.02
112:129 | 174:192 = -0.06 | 0.02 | 0.08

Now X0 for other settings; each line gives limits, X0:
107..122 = 7135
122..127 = 2459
